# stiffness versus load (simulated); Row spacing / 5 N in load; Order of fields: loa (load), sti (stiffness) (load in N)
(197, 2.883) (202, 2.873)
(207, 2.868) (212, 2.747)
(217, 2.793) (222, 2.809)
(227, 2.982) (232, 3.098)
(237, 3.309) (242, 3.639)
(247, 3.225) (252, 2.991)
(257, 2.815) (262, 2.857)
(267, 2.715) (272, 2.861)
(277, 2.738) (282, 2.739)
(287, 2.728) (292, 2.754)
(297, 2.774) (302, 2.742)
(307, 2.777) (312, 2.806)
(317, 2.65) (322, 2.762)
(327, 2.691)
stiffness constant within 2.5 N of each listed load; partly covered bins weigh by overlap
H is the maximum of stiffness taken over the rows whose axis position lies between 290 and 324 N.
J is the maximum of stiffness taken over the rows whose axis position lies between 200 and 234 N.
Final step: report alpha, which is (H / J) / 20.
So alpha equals 0.045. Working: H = 2.806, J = 3.098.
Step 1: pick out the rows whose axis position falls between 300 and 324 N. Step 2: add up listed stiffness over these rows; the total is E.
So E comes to 13.7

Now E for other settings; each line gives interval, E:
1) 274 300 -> 13.7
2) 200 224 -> 14.1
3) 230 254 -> 16.3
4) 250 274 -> 14.2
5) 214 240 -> 15.0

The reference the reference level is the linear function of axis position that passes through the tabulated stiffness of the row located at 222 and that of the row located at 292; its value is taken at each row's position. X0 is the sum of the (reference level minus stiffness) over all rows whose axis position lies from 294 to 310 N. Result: -0.05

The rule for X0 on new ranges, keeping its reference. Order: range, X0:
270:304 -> -0.03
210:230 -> -0.09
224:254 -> -2.47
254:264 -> -0.11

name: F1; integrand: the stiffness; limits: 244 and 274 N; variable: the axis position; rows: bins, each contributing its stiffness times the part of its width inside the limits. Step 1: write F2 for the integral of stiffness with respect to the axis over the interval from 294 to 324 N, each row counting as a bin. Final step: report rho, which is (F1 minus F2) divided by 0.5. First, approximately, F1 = 88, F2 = 82.55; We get 10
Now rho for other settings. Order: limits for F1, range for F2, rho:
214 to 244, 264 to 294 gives 20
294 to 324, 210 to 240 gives -13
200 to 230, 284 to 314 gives 5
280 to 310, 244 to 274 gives -10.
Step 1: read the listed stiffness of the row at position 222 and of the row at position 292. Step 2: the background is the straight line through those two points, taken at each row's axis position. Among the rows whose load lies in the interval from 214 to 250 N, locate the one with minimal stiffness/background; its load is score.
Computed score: 217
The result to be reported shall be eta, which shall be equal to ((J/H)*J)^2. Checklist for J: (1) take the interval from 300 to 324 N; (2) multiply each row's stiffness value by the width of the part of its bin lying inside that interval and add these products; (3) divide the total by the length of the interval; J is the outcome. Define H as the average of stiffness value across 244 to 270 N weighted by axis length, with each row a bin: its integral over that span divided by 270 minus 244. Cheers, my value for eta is 6.6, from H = 2.93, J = 2.75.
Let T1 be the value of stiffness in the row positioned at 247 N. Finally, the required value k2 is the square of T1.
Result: 10.4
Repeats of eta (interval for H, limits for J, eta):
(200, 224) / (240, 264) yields 11.6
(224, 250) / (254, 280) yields 5.9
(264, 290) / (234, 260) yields 13.6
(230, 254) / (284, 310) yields 5.4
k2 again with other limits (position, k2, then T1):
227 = 8.9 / 2.982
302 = 7.5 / 2.742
